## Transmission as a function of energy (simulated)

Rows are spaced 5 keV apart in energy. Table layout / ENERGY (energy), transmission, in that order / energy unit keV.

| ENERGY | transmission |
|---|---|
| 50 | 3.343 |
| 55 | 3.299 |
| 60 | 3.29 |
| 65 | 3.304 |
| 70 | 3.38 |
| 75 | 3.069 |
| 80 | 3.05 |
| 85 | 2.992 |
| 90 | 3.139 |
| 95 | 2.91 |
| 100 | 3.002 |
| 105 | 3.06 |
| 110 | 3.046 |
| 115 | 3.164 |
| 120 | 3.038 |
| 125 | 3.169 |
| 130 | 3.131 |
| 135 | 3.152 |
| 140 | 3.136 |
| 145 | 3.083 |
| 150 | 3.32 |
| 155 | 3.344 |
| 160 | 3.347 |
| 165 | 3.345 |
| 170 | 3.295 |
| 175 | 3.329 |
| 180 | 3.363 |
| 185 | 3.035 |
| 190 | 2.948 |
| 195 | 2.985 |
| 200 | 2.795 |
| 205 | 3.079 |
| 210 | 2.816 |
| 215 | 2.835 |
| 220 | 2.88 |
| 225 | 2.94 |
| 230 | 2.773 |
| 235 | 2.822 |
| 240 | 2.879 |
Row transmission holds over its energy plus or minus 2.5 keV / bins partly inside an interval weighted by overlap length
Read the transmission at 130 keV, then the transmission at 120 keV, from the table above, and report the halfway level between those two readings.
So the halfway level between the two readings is 3.08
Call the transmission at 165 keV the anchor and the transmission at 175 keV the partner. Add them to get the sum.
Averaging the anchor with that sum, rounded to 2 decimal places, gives 5.01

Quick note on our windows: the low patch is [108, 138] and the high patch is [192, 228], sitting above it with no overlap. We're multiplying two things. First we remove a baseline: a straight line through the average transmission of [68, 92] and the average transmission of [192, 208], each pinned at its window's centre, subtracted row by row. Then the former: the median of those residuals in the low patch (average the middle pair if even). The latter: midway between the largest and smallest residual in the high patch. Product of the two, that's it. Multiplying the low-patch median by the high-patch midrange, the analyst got -0.001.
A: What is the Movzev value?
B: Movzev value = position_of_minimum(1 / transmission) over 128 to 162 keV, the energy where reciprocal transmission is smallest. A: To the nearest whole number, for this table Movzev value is 160 keV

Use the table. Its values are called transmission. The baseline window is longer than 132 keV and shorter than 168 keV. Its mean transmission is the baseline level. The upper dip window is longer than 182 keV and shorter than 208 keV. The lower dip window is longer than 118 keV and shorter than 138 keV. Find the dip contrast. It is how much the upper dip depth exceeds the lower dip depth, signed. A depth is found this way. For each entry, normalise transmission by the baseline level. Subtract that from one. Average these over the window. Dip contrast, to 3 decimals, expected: 0.047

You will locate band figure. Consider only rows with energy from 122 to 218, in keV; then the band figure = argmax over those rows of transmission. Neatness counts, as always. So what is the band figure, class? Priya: 180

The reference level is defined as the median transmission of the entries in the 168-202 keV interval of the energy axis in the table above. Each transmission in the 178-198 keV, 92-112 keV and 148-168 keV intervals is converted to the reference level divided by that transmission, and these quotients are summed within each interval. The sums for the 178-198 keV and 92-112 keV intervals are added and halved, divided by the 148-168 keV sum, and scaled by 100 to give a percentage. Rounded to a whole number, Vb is 110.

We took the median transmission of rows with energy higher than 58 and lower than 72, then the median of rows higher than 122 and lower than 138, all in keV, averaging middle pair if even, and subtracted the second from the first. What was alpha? 0.2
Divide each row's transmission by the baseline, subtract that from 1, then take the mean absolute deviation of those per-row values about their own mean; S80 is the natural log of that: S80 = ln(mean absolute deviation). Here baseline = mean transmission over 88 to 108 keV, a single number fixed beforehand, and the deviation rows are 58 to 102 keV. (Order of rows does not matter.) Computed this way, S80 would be -3.11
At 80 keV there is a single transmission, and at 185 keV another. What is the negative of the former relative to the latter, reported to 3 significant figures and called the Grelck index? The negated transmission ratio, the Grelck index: -1.00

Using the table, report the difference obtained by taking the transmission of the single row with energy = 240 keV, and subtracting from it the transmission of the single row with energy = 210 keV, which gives 0.06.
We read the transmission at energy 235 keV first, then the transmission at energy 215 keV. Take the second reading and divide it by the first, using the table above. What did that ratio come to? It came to 1.00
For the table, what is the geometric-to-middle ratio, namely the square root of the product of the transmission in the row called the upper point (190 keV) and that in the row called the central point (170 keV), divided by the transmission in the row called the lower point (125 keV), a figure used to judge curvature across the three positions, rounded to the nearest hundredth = 0.98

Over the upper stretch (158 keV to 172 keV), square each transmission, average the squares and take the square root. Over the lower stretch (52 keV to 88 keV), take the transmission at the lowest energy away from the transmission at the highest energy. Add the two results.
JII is 3.02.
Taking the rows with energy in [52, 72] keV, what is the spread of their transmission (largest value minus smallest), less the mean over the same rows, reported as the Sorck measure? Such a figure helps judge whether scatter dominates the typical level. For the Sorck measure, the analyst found -3.23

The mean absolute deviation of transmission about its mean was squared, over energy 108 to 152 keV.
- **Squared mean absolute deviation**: 0.003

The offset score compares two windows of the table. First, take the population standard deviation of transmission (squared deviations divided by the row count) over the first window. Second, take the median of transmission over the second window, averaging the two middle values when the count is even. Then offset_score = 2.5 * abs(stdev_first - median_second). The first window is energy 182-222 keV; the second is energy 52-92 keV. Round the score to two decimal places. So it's 7.79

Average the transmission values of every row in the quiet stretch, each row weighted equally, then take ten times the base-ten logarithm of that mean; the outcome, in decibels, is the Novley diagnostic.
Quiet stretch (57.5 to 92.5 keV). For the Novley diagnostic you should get 5.0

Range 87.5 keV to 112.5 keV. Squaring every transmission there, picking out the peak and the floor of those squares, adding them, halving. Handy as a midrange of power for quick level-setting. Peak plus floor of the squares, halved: 9.2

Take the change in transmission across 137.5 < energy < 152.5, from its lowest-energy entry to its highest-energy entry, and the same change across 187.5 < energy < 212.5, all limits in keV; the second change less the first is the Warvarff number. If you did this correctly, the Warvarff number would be -0.3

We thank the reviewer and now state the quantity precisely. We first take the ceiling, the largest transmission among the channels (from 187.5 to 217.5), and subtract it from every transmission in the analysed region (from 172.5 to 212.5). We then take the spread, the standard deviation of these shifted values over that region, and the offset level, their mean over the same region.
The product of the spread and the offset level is -0.007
